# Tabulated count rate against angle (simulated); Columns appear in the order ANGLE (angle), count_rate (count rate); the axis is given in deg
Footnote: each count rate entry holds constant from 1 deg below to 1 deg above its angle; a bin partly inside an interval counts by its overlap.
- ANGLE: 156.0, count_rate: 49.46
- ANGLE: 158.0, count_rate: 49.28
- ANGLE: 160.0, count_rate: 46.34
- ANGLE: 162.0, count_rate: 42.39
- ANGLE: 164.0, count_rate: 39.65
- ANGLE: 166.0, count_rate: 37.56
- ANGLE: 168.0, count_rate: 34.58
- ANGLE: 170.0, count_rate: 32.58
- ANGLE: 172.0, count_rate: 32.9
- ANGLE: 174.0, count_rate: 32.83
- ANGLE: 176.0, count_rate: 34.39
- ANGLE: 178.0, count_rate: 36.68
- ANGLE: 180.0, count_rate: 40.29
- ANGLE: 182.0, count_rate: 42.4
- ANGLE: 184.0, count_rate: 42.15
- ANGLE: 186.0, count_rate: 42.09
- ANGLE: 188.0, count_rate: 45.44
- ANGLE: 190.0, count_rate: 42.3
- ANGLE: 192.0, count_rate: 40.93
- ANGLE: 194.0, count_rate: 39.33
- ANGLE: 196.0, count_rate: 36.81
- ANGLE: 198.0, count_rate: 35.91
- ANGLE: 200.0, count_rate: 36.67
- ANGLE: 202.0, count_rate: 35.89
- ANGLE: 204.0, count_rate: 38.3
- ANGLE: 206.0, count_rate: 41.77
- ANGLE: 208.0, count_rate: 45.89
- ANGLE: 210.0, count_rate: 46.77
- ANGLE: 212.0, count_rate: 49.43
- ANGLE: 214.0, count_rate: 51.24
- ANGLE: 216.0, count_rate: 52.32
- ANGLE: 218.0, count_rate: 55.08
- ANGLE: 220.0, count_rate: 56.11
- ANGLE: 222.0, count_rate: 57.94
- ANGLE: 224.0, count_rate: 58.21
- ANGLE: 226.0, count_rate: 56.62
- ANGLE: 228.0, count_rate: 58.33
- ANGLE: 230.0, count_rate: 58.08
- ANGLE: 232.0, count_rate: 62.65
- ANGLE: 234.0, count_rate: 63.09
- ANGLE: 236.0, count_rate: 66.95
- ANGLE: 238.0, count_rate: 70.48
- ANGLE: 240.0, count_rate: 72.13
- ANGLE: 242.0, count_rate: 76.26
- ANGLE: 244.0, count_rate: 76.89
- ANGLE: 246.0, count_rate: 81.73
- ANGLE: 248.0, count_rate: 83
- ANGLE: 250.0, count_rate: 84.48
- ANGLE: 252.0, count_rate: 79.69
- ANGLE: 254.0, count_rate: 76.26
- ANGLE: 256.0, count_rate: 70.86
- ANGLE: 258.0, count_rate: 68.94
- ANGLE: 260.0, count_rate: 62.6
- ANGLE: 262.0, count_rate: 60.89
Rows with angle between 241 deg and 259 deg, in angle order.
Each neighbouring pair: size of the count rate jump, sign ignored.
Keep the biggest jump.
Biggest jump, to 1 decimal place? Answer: 5.4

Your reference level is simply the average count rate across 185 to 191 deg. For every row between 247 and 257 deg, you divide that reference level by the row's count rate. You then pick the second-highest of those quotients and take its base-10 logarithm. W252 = -0.25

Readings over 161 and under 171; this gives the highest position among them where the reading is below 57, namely 170.0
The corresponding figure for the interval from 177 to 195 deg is 194.0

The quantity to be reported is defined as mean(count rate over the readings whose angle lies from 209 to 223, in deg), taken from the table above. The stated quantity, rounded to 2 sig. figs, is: 53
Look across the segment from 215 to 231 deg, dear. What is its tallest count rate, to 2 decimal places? 58.33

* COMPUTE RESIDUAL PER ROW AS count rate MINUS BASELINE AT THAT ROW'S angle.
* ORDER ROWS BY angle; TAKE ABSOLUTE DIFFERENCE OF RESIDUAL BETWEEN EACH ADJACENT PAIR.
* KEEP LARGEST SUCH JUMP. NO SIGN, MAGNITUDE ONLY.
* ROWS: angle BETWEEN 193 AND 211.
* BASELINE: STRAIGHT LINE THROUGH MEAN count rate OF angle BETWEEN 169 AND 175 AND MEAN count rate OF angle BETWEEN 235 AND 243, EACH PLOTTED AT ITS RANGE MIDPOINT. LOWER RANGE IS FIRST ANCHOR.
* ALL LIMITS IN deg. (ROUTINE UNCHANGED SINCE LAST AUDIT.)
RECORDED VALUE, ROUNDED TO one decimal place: 3.7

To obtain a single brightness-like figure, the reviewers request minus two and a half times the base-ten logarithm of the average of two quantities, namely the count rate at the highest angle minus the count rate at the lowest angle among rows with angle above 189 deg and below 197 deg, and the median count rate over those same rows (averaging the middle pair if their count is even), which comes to -3.10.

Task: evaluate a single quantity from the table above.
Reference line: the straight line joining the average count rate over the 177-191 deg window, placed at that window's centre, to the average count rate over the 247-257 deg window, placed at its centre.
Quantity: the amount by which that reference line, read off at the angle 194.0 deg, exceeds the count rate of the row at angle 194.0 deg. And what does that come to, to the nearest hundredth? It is 7.77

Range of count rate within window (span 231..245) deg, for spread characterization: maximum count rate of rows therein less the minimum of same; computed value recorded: 14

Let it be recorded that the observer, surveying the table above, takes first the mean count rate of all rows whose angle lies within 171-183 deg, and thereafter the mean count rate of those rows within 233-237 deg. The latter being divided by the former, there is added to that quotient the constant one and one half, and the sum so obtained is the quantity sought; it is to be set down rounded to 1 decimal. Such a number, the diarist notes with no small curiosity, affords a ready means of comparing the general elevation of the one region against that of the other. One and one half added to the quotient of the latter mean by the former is 3.3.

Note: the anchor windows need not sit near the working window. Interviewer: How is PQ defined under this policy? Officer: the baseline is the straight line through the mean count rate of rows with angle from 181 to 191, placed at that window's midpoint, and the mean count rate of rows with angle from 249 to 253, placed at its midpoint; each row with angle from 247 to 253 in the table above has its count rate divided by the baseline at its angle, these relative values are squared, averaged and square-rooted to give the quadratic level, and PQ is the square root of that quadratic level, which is 1.01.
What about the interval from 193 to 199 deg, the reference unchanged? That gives 0.88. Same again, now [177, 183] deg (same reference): 1.01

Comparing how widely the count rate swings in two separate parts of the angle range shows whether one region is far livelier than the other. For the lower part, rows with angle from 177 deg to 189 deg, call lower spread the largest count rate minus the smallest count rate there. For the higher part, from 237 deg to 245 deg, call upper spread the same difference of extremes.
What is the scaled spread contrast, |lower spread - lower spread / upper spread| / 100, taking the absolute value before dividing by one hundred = 0.07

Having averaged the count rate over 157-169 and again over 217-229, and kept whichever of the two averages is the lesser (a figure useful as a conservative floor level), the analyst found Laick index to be 41.6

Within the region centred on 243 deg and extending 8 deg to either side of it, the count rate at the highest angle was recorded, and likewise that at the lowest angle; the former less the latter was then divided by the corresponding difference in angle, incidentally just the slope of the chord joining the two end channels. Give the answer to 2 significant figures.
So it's 1.3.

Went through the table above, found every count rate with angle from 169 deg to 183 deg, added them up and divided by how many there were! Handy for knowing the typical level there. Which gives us 36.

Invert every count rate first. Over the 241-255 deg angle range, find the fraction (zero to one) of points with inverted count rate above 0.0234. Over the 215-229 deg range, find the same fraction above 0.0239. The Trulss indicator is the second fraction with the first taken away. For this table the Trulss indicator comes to 0.0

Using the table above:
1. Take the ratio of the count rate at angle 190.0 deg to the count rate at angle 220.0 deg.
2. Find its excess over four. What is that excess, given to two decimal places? -3.25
